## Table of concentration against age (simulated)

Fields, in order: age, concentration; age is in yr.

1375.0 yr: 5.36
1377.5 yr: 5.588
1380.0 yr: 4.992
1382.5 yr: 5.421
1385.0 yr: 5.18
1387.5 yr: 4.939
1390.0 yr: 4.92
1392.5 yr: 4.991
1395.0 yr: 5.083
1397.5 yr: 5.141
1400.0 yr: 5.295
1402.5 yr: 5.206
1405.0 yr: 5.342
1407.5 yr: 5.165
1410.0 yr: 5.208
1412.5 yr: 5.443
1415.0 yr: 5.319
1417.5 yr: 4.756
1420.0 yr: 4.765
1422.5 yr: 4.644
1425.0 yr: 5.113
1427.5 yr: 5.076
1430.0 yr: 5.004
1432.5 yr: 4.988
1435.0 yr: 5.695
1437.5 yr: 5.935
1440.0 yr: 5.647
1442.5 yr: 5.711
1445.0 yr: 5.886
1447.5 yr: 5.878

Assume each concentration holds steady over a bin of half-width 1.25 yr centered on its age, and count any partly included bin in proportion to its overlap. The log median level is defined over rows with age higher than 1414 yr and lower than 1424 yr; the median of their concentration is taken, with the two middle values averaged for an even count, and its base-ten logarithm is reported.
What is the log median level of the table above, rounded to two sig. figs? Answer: 0.68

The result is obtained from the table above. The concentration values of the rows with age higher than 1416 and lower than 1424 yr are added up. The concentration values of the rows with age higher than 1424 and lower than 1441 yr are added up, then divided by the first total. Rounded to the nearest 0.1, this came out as 2.6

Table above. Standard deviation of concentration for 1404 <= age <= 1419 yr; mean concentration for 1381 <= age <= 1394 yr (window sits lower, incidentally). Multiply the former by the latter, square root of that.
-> 1.1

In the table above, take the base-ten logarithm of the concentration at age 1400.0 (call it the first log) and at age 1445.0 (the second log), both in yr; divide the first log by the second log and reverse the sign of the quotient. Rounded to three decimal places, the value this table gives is -0.940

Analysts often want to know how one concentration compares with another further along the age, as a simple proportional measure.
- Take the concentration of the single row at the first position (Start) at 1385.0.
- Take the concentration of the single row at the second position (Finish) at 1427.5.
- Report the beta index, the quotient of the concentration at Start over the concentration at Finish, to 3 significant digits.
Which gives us 1.02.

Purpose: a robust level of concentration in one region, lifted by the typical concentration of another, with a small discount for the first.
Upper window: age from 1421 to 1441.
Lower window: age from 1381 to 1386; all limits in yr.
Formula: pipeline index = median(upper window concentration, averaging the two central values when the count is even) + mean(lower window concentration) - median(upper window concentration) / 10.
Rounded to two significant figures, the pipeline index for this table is 9.9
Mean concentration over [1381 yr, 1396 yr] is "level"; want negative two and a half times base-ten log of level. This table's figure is -1.77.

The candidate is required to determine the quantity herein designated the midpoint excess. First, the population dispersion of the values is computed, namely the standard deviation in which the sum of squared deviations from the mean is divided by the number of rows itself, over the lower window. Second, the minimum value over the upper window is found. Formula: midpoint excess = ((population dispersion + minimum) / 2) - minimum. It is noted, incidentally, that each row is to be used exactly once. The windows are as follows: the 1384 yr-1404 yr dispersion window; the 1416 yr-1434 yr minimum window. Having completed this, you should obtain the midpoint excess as -2.26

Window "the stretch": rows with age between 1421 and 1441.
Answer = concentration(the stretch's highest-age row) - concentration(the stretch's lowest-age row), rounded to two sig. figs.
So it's 1.0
